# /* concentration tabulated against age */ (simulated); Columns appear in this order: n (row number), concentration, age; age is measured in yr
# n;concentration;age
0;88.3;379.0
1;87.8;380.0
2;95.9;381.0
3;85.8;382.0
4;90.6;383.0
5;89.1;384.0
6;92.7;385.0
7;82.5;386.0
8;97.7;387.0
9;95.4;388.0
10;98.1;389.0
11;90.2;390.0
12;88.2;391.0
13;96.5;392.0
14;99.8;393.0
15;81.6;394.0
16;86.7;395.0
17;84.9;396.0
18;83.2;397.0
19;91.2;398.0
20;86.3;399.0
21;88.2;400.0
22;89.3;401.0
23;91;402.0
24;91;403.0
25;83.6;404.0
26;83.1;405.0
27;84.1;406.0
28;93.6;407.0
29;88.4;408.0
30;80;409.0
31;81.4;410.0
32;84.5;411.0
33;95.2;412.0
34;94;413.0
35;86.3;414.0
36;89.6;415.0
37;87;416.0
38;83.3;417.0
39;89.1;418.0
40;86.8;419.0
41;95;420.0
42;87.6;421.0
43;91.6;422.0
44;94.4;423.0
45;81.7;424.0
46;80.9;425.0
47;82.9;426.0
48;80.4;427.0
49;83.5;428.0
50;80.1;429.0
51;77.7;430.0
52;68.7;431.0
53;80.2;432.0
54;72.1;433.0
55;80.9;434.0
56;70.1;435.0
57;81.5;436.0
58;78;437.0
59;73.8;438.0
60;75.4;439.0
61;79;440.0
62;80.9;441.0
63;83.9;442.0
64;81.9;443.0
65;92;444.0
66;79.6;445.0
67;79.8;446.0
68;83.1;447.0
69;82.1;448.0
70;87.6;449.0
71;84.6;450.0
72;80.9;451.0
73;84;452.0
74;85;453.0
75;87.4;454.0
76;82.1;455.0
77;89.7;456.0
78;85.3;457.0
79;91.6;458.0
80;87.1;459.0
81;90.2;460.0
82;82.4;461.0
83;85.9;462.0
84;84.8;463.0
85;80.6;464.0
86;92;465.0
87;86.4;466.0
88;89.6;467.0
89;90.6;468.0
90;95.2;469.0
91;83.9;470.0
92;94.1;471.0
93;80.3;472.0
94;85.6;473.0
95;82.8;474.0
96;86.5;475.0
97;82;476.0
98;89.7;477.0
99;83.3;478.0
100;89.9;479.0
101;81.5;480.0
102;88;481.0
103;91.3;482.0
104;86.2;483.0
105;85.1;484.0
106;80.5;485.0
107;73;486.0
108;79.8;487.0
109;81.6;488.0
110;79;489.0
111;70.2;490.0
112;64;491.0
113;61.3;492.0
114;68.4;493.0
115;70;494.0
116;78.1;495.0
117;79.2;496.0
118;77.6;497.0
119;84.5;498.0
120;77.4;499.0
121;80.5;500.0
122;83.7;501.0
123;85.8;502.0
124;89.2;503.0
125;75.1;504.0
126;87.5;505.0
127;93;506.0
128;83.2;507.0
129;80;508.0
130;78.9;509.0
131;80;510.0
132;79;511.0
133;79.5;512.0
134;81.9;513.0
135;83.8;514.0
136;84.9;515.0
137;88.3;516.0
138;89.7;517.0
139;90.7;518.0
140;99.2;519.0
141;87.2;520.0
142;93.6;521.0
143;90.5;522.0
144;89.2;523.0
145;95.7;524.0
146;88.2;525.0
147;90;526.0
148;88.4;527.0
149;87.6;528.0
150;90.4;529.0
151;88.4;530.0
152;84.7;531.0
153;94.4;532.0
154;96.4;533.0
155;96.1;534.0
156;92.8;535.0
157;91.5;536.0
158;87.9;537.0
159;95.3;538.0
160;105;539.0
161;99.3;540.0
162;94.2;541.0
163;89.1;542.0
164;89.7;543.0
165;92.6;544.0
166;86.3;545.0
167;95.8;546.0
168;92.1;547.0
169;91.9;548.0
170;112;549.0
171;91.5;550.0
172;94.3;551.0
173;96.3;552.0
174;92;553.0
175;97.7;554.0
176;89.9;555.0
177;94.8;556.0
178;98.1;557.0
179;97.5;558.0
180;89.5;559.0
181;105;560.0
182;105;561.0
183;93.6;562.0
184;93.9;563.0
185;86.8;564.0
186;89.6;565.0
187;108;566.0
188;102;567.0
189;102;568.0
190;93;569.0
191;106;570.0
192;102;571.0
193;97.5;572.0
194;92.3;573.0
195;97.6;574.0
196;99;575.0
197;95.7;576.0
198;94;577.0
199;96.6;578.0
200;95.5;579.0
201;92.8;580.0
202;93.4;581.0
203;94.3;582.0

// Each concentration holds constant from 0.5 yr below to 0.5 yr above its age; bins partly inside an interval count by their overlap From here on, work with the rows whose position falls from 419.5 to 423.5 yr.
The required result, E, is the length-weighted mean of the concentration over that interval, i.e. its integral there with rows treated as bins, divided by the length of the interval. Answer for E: 92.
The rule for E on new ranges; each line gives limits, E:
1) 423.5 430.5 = 81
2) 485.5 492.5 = 73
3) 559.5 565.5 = 96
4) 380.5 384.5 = 90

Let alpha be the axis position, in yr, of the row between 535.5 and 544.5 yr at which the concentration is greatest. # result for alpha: 539.0 yr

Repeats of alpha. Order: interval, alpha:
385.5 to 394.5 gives 393.0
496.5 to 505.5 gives 503.0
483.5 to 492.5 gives 484.0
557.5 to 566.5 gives 566.0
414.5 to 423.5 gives 420.0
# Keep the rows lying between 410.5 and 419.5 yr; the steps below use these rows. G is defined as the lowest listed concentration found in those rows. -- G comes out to 83.3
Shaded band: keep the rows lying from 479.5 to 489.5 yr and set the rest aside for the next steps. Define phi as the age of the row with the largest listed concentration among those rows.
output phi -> 482.0 yr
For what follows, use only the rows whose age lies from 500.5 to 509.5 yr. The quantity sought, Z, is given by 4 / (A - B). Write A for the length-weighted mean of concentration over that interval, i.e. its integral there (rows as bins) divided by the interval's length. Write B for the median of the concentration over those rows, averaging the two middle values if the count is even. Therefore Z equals 12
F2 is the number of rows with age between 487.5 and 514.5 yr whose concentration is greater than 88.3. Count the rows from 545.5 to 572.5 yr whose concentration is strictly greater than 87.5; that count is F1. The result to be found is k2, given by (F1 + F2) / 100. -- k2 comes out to 0.28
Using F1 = 26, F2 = 2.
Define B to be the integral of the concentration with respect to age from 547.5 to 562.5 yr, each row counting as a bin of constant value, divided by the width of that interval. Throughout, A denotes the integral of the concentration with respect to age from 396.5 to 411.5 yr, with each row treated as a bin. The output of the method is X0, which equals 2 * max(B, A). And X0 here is 2598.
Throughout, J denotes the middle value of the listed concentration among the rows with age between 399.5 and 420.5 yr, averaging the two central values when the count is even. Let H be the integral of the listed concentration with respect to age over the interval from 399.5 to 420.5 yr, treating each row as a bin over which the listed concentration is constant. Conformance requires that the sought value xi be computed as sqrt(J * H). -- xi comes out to 403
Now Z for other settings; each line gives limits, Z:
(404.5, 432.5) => 4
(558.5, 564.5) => 2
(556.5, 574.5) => 21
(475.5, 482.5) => -3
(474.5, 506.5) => -5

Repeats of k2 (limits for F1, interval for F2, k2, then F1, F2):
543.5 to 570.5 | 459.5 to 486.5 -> 0.34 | 25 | 9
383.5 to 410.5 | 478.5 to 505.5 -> 0.19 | 16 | 3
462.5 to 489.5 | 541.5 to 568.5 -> 0.34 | 9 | 25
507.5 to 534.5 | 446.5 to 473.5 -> 0.25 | 17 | 8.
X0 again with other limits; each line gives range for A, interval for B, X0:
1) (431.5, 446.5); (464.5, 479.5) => 2378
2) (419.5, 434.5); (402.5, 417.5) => 2475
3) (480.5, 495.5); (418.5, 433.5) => 2313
